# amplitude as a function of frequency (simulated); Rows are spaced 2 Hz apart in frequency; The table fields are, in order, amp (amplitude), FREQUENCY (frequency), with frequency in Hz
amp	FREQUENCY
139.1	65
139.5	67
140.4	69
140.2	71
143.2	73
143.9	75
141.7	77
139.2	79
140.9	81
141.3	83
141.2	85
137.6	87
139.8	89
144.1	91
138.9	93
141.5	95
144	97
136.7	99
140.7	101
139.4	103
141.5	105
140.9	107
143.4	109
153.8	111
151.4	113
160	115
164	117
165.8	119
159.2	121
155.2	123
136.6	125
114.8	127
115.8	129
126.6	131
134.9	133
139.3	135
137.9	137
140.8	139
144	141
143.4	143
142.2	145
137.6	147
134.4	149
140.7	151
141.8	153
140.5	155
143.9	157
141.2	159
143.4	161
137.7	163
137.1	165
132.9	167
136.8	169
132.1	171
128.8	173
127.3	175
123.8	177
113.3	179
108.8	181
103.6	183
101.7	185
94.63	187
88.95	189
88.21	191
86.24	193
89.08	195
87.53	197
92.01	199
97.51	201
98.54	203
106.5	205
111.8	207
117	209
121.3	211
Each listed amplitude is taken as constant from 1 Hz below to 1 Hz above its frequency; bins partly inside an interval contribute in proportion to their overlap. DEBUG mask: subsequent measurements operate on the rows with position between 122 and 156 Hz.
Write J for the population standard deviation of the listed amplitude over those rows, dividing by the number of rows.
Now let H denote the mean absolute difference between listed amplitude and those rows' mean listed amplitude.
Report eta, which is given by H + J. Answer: 16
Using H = 7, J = 9.6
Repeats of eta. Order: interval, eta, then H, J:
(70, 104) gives 4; 2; 2.1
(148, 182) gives 18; 8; 9.9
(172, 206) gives 25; 11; 13.7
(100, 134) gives 27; 12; 14.9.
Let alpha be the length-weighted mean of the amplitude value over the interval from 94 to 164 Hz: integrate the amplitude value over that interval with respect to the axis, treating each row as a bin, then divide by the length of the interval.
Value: 142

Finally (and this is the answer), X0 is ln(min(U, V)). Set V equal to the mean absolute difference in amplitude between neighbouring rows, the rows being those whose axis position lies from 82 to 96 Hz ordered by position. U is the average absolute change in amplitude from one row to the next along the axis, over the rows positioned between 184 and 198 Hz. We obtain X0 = 1.1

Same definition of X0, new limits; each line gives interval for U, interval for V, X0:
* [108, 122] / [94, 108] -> 1.1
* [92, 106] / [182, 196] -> 1.2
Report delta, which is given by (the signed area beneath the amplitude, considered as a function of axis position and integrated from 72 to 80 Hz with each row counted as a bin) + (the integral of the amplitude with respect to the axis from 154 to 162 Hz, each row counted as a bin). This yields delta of 2274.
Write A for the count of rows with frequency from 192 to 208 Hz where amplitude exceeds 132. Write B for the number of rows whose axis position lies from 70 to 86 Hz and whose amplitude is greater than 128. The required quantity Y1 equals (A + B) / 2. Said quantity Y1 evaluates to 4.0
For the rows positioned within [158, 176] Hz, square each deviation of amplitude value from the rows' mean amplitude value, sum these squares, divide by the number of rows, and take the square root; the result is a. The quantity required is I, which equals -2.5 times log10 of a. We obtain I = -1.8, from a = 5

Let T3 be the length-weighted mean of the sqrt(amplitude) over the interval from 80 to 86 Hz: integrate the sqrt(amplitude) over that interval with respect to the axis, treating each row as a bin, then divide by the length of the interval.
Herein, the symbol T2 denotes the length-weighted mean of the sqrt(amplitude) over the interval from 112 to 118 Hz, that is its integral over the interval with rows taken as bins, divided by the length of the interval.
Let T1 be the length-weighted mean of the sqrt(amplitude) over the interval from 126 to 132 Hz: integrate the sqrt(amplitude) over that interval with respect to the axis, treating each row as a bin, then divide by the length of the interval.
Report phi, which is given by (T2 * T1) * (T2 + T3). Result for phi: 3359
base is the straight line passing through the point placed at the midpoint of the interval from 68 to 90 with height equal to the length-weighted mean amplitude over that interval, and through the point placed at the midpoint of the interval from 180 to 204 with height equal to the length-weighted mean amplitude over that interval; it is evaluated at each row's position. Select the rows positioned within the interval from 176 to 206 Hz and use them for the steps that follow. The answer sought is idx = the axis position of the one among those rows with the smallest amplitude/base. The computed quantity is 193 Hz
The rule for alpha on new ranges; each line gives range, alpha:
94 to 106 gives 141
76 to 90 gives 140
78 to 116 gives 143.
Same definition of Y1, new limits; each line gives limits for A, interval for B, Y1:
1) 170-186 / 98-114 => 4.5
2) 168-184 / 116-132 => 3.5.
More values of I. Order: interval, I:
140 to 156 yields -1.2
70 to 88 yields -0.6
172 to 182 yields -2.2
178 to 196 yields -2.4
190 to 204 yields -1.6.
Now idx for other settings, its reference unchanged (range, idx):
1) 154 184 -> 183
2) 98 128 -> 127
